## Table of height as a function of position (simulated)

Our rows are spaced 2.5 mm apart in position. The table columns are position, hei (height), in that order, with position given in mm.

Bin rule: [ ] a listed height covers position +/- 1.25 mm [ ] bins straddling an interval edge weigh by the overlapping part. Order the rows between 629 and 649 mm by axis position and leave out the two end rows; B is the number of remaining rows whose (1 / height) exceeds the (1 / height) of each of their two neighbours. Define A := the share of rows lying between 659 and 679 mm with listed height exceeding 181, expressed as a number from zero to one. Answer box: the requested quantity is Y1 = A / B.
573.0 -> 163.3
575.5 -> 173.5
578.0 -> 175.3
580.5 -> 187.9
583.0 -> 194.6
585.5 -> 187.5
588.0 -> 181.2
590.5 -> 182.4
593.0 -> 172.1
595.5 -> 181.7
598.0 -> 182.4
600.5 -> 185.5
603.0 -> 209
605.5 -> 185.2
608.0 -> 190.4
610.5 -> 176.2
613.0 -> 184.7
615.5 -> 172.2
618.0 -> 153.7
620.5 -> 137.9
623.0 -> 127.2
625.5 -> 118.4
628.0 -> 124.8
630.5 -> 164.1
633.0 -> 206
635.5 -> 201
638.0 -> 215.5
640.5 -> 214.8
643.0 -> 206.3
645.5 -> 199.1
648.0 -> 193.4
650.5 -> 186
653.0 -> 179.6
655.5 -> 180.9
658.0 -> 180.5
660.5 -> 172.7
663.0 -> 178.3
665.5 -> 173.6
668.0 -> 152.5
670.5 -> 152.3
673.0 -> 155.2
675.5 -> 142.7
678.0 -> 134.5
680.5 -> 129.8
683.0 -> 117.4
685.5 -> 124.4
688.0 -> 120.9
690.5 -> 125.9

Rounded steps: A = 0.0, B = 1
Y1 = 0.0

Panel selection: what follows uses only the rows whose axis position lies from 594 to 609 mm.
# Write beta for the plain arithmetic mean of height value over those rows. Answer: 189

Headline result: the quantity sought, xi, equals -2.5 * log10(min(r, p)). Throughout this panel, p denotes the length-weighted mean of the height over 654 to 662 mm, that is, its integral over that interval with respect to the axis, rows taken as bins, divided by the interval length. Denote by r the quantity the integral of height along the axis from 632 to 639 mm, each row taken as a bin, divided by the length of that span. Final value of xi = -5.63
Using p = 178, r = 207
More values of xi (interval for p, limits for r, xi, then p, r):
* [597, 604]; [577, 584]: -5.67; 192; 186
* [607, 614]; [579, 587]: -5.66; 183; 189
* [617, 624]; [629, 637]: -5.36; 140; 189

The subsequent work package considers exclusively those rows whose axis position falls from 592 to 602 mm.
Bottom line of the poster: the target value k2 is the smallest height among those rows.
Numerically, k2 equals 172.1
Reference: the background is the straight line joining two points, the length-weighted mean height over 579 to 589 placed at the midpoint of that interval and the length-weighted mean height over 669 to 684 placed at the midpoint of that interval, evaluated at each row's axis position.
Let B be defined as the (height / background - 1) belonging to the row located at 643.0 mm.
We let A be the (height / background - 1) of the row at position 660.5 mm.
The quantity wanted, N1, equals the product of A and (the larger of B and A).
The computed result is 0.054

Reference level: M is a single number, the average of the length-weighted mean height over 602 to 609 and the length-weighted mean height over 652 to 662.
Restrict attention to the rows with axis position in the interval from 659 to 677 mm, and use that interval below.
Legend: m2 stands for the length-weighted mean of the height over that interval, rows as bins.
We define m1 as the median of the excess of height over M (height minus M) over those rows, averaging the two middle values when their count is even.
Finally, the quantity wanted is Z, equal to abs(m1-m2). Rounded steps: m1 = -31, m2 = 161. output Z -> 192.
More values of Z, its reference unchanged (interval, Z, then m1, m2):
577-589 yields 185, 1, 186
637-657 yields 187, 10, 197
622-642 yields 176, -4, 172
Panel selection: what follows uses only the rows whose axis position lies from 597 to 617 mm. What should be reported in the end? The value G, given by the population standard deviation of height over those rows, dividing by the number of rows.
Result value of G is 10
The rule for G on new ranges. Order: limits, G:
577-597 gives 7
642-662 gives 11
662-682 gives 16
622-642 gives 40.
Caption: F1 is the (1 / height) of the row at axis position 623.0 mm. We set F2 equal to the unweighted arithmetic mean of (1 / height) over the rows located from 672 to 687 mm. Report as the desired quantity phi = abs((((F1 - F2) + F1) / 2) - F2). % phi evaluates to 0.0034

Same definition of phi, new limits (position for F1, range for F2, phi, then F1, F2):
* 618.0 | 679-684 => 0.0057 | 0.007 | 0.0081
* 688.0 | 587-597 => 0.0001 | 0.008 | 0.0056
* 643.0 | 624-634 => 0.0054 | 0.005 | 0.0069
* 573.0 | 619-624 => 0.0052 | 0.006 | 0.0076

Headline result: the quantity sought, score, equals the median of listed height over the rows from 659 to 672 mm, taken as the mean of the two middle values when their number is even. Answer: 173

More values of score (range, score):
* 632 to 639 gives 206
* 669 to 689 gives 132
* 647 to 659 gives 181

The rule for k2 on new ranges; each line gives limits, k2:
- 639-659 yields 179.6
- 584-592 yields 181.2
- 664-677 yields 142.7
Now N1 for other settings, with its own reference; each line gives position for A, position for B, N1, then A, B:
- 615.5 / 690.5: 0.000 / 0.01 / 0.0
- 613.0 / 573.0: 0.005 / 0.07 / -0.2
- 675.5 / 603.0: 0.004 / 0.02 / 0.2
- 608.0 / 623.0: 0.008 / 0.09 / -0.2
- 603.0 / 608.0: 0.031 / 0.18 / 0.1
